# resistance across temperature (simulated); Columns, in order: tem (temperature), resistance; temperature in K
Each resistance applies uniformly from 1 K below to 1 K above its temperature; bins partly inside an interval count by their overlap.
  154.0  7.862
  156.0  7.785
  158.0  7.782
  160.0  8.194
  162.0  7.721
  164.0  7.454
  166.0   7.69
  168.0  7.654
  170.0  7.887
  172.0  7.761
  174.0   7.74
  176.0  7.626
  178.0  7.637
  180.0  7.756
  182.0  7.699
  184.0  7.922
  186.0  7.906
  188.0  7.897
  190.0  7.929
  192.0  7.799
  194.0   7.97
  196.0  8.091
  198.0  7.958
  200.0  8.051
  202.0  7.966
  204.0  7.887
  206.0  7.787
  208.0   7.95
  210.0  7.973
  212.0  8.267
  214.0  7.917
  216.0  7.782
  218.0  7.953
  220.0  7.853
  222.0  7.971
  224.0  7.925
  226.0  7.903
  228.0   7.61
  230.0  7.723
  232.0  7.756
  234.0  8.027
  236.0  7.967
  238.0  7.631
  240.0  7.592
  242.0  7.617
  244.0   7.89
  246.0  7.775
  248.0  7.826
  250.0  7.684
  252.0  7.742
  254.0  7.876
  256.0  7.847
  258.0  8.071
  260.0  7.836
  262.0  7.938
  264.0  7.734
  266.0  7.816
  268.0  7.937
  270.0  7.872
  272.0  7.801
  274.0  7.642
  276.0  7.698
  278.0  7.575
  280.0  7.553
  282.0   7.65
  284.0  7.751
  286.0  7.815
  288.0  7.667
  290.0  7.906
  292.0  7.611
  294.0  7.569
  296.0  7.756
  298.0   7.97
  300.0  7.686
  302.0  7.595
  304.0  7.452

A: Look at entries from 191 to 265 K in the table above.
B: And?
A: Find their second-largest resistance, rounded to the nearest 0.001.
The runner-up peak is 8.091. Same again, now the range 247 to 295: 7.938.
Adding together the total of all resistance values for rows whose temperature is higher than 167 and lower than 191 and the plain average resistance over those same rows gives 101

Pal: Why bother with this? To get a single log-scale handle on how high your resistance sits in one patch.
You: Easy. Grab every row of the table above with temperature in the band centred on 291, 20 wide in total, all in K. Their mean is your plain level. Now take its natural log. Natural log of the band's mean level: 2.05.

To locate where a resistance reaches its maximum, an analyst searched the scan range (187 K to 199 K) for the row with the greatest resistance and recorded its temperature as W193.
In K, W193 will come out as 196.0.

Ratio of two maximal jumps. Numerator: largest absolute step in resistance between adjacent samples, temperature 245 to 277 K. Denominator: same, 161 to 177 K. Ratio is 0.88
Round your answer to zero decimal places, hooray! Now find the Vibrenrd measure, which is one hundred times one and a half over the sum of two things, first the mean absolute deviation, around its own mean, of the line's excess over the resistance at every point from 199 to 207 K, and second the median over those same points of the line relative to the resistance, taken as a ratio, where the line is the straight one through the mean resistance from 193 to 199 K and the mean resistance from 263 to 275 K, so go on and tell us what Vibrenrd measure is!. 138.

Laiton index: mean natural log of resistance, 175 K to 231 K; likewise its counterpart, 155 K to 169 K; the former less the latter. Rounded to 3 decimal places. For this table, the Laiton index 0.017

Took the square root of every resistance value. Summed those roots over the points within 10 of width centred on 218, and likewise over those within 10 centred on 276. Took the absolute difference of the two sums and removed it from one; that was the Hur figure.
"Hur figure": 0.78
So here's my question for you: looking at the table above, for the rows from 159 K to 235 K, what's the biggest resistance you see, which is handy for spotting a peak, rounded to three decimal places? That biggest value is 8.267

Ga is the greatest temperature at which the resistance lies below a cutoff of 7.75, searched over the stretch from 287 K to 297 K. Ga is 294.0 K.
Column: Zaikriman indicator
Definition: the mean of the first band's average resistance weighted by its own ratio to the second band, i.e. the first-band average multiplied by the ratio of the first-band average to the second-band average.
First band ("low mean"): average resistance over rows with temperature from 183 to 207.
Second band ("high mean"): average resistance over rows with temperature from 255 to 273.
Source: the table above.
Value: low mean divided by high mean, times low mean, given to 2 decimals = 7.99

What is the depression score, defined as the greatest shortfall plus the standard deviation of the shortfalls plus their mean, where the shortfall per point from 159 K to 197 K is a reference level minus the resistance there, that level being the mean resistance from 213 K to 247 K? 0.55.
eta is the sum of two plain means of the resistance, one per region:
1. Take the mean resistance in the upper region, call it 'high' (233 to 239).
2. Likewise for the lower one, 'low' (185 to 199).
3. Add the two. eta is 15.8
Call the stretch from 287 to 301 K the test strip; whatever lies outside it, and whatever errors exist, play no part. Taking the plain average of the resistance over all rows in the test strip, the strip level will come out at 7.74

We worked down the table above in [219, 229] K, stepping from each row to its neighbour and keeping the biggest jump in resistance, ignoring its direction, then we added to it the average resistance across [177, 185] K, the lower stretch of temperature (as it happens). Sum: 8.05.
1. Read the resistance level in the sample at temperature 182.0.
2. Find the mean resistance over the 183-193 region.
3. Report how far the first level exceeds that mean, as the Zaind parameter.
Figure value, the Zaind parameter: -0.19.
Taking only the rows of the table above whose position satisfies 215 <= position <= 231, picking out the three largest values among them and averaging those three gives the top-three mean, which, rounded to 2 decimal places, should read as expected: 7.95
